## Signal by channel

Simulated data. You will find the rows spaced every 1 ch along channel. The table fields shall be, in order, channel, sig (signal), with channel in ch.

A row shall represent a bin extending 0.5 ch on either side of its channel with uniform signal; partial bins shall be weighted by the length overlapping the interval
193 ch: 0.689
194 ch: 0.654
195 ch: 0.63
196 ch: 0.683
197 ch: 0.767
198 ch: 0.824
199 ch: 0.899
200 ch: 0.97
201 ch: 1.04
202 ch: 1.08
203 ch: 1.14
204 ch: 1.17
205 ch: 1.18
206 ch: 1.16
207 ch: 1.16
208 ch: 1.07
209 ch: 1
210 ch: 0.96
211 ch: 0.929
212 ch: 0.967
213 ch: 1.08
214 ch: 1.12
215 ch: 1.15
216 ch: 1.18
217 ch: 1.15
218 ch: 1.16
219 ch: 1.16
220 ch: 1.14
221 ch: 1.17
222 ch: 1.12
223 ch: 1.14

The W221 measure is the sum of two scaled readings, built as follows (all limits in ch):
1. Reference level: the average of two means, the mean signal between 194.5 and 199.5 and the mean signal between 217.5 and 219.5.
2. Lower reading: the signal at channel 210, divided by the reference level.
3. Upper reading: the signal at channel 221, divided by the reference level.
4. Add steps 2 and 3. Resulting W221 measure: 2.22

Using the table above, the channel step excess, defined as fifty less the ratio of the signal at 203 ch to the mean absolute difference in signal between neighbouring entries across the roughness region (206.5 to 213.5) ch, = 32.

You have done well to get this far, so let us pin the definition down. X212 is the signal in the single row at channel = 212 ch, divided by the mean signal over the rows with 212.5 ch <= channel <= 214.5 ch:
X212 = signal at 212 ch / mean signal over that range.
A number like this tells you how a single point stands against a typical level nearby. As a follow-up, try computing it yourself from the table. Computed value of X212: 0.88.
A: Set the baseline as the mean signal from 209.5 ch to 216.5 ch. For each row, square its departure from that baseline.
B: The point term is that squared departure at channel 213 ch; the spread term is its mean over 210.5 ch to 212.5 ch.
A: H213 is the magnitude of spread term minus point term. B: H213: 0.011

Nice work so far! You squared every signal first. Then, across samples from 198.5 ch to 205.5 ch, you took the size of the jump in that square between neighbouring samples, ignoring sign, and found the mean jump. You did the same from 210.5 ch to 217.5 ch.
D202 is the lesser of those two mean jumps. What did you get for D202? 0.10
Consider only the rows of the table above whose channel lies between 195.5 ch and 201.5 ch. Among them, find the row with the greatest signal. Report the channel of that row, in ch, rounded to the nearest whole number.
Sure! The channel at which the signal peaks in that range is 201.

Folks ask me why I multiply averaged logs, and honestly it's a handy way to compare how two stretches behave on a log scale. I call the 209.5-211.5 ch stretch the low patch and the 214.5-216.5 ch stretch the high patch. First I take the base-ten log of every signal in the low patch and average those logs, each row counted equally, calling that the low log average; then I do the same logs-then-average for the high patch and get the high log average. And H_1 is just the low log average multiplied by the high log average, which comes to -0.002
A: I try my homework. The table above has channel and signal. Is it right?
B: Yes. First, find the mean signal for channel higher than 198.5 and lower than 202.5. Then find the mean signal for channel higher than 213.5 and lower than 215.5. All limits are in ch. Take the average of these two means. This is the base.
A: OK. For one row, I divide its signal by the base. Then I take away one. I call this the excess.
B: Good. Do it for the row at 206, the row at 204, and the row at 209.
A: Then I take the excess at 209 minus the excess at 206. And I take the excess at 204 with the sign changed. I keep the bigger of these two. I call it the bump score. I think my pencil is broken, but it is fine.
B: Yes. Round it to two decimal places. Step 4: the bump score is -0.10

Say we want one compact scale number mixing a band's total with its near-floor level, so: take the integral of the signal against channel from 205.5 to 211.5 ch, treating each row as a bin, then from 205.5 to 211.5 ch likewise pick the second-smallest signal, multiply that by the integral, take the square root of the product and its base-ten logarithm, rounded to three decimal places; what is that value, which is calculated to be 0.390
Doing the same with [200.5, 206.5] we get 0.432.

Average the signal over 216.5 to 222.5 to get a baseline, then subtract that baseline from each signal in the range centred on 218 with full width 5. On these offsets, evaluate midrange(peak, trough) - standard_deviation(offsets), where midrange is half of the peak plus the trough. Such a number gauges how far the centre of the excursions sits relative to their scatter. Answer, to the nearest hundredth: 0.00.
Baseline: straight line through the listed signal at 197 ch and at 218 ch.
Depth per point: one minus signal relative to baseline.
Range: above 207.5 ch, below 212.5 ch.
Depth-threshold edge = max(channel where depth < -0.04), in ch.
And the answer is 208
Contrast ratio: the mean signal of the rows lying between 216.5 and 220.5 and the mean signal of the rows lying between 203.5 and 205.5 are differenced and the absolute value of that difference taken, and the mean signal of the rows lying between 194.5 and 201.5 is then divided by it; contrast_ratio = 37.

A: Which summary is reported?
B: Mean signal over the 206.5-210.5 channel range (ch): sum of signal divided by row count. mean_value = 1.05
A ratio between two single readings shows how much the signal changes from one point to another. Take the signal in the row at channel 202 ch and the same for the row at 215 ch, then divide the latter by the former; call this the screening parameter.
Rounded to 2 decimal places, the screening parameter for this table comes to 1.06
